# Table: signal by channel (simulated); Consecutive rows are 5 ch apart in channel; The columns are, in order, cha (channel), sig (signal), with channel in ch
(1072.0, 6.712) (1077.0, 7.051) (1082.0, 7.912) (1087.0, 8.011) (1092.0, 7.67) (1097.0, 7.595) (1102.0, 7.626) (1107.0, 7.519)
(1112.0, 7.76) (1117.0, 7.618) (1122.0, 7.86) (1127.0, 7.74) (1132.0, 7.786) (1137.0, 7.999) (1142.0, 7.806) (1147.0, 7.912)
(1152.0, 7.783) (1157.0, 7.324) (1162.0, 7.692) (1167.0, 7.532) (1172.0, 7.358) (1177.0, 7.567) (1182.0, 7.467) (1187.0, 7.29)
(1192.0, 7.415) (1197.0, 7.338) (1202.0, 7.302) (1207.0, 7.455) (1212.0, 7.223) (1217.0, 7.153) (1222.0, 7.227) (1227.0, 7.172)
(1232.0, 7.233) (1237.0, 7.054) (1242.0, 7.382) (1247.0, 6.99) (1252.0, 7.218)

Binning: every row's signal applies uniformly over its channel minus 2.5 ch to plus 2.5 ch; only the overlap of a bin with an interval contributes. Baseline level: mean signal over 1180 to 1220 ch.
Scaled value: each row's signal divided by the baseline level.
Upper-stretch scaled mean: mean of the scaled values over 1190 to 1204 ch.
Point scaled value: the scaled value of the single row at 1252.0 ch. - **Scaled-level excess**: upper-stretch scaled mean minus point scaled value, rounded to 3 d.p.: 0.018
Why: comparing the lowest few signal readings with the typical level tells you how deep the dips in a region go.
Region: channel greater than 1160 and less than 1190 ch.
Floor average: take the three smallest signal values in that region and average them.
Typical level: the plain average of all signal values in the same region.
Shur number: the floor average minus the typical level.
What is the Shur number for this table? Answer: -0.11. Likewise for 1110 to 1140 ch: -0.09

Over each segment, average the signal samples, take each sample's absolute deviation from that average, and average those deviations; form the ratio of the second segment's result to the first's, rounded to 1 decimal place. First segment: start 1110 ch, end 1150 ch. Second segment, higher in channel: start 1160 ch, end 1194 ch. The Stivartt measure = 1.2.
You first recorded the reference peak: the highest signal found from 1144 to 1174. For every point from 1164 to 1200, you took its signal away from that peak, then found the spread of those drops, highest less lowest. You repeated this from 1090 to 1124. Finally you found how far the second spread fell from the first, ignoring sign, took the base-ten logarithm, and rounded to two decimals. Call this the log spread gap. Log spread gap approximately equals -1.19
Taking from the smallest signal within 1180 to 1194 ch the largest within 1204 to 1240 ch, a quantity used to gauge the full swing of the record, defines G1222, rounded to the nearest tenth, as -0.2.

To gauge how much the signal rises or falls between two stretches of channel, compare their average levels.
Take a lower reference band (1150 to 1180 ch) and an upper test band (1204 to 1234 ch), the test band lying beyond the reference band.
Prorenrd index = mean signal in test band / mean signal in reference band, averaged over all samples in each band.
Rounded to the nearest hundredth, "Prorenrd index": 0.96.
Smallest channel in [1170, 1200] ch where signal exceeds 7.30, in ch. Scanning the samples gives 1172.0 ch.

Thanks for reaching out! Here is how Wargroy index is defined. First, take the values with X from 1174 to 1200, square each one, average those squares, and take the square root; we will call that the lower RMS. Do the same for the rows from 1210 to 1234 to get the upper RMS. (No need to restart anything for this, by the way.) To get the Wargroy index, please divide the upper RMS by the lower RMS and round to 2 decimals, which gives 0.97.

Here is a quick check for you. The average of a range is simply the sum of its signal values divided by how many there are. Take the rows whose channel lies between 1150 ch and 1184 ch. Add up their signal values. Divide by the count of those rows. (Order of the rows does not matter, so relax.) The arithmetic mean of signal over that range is 7.53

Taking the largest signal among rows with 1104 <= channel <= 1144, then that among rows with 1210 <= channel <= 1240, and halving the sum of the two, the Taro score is 7.62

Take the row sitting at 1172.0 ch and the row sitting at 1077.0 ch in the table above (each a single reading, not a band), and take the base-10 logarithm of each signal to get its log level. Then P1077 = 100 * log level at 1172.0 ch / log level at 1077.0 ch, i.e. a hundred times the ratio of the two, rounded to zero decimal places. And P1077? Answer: 102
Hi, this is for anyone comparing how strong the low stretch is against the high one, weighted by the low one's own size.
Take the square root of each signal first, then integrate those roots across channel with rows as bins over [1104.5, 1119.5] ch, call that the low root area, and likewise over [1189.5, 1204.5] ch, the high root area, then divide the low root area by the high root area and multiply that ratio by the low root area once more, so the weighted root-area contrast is 42.2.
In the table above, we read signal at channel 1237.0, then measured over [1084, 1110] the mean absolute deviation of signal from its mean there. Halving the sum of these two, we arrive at 3.59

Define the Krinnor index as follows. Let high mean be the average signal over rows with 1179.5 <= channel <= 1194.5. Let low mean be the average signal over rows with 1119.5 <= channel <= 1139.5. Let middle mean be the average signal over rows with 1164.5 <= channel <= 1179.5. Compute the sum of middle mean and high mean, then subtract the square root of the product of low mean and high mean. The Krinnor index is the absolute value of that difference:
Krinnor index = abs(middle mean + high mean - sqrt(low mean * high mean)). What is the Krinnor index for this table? 7.26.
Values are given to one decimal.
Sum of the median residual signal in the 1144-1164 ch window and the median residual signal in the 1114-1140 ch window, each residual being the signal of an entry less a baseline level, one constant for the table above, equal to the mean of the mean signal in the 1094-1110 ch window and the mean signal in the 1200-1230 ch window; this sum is 0.7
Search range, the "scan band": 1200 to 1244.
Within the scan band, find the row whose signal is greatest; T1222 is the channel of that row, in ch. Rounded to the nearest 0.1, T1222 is 1207.0 ch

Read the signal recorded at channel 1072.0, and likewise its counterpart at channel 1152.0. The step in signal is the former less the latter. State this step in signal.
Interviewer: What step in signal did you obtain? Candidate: -1.1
